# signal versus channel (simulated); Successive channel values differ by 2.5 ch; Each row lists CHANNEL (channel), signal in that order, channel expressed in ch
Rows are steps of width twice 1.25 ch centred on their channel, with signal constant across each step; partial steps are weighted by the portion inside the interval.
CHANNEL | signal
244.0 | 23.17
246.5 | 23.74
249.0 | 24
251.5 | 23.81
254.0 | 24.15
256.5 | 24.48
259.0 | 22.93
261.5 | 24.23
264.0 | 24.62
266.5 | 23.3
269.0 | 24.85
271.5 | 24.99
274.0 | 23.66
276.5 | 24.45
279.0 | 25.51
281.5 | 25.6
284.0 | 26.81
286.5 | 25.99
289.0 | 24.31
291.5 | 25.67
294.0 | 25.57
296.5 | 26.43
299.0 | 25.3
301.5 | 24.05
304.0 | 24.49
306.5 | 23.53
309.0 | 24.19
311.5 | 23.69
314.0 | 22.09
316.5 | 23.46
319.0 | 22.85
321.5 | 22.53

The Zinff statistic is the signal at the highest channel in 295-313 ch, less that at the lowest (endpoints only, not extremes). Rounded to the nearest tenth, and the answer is -2.7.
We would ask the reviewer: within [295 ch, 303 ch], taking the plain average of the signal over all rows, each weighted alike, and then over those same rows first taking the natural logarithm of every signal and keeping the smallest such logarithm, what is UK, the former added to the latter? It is 28.4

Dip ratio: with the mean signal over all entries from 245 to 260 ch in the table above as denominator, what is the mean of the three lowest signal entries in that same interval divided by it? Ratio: 0.985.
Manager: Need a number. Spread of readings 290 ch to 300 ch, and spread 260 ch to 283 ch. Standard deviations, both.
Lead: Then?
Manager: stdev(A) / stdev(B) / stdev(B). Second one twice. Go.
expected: 0.8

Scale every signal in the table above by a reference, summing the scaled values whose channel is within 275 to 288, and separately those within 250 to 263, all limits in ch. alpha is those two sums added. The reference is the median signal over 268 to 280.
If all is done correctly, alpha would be 10.0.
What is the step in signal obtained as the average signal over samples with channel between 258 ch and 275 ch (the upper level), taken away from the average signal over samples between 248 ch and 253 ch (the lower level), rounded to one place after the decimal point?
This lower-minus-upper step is -0.2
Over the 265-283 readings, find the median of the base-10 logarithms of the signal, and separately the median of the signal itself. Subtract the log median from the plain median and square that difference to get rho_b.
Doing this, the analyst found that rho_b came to 550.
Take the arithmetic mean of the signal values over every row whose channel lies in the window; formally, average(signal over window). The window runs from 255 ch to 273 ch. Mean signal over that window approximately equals 24.2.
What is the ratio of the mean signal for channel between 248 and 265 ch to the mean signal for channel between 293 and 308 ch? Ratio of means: 0.97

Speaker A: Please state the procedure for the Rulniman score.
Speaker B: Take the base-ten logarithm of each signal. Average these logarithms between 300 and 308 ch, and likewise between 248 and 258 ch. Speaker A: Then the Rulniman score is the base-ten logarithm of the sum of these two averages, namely 0.441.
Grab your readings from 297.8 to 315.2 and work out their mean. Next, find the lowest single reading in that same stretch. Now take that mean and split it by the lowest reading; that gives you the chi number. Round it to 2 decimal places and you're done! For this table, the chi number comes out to 1.08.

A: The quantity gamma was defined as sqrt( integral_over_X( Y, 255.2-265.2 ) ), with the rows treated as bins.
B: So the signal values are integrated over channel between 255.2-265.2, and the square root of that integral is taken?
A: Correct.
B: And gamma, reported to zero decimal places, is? 16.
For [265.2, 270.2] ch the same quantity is 11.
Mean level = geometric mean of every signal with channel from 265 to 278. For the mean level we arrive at 24.2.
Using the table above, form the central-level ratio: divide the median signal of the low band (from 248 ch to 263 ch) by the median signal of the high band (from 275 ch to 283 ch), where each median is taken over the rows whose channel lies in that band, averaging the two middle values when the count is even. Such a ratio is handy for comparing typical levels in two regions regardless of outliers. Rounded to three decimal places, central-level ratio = 0.944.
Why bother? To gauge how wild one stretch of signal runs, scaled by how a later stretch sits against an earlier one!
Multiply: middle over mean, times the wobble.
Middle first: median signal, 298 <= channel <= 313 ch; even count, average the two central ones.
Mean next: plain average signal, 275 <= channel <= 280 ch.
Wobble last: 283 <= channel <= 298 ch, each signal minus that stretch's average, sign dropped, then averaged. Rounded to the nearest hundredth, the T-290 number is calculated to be 0.59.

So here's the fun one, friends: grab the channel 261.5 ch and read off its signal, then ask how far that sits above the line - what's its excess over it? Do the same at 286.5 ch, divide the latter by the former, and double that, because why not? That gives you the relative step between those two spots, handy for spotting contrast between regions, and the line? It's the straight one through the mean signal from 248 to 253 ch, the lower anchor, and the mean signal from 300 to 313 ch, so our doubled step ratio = 13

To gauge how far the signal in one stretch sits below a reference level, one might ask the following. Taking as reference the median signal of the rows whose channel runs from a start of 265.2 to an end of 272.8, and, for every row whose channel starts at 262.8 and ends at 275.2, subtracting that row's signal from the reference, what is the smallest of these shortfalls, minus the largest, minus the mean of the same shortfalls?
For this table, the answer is -2.3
